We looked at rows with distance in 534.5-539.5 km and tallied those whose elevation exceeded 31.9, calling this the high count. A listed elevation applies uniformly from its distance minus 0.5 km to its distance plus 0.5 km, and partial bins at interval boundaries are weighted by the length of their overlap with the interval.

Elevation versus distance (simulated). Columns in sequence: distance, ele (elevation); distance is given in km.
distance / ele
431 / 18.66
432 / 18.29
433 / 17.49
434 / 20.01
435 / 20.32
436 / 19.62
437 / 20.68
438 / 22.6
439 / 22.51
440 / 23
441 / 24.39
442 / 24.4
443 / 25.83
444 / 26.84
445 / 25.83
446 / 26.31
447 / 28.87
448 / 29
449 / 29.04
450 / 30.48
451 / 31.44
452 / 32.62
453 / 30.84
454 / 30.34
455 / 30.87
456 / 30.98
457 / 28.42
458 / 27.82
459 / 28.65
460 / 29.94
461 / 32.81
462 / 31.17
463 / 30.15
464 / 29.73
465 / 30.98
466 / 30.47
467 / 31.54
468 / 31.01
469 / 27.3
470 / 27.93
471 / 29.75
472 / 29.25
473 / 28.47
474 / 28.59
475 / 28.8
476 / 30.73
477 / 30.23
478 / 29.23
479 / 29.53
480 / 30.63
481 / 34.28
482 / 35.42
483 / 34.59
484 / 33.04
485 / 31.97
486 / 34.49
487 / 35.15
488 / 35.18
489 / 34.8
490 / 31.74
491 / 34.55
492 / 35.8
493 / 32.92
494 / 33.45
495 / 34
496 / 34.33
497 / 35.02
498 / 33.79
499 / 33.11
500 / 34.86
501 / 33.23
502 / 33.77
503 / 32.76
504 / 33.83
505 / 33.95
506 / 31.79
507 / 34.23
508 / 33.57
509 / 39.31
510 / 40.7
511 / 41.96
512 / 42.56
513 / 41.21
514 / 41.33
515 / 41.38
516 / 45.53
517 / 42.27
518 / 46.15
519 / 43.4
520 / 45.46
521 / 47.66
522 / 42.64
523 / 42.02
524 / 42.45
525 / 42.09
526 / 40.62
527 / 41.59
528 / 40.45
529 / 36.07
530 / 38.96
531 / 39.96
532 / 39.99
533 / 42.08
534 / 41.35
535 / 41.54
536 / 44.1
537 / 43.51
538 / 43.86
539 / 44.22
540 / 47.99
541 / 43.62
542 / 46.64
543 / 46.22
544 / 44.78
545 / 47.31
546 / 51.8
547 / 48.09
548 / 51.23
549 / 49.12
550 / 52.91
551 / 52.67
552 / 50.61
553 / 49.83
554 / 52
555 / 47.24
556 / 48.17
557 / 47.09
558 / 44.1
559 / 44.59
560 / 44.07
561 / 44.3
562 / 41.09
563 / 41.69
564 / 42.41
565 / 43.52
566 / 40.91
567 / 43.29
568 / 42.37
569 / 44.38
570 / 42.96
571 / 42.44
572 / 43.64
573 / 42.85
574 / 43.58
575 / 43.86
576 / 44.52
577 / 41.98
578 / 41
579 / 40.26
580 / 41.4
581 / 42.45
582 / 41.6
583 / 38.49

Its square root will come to 2.24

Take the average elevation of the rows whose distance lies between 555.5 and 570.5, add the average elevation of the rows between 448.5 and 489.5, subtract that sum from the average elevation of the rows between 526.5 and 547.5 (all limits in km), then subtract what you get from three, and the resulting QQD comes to 34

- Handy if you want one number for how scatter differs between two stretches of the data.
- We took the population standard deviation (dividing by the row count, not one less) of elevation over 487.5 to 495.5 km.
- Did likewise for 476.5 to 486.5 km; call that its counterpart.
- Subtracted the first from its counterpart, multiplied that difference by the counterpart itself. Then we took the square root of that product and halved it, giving 0.73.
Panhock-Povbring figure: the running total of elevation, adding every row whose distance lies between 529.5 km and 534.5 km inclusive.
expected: 202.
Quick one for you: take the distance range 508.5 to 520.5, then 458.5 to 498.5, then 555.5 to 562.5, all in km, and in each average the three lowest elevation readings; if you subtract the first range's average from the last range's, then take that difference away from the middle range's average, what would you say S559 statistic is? 25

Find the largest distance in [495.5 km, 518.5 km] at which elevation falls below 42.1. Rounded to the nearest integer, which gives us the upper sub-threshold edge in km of 515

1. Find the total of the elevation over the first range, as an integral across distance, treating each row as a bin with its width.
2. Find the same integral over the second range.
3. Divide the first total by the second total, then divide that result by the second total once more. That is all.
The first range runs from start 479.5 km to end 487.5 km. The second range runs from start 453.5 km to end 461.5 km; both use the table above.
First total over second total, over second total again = 0.0047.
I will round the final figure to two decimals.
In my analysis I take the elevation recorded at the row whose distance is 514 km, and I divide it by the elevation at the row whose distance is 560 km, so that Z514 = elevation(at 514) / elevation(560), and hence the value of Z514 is 0.94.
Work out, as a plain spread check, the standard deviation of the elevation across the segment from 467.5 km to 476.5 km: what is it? 1.2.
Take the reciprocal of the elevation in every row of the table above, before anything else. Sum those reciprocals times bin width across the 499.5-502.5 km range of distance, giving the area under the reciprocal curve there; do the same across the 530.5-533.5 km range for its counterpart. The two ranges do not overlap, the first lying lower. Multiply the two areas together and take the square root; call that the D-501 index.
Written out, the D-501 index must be 0.081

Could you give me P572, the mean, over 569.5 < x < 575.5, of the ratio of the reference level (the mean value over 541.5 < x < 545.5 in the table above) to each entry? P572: 1.07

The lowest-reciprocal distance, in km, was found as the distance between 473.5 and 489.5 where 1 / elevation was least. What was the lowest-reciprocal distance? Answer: 482 km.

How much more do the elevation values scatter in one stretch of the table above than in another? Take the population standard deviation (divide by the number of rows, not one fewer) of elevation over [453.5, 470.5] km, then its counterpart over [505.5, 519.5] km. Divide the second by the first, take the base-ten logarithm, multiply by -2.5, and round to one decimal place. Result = -1.1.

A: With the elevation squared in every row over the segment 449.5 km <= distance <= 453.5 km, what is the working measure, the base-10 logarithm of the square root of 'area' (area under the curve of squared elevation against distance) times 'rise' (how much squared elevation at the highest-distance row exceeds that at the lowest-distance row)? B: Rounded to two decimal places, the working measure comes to 2.47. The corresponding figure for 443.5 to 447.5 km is 2.76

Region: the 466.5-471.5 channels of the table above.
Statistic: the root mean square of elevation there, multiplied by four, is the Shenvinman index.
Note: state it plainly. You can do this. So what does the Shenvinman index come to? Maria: 118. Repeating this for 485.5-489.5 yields 140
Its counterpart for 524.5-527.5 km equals 166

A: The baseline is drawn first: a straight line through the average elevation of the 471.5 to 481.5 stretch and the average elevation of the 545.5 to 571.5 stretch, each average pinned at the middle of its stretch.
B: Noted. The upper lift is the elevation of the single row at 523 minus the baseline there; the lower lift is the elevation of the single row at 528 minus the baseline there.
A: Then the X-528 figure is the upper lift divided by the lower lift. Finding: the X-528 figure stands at 11.5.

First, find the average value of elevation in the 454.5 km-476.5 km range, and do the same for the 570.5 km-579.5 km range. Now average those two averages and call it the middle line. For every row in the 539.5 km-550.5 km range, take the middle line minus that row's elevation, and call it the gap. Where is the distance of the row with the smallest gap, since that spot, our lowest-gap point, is 550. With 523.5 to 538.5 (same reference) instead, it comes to 536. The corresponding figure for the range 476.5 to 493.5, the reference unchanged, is 492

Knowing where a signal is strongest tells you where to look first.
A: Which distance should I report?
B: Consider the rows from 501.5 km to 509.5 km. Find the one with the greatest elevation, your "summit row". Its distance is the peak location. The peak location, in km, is 509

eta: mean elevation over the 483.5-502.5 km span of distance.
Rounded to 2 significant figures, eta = 34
